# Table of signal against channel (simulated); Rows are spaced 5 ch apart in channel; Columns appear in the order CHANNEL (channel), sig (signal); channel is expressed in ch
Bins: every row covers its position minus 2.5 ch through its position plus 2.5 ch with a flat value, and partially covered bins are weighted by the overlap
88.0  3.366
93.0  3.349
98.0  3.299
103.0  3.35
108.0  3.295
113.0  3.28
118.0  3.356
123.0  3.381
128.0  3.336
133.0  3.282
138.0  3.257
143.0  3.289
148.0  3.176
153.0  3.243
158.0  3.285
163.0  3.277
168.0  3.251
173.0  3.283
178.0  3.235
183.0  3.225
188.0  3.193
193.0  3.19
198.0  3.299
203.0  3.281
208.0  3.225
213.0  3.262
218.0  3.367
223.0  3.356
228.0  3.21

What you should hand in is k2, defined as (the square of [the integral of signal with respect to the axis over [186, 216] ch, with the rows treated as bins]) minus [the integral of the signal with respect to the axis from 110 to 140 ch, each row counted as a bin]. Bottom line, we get 9375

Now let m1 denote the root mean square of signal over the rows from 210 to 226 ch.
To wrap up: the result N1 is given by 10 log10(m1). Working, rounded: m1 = 3.33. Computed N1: 5.22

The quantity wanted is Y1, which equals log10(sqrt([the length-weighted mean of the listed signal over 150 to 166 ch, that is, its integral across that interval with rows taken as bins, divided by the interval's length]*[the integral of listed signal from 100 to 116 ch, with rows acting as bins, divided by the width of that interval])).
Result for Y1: 0.517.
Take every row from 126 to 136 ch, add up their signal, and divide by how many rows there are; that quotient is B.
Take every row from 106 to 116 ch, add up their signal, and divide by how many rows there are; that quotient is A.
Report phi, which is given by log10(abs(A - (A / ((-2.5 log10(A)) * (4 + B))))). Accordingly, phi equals 0.561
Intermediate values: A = 3.29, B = 3.31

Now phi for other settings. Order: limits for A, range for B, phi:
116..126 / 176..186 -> 0.571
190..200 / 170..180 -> 0.556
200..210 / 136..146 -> 0.557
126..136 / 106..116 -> 0.563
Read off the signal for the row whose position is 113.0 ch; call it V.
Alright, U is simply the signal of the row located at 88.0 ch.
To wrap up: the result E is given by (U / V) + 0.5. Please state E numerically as 1.53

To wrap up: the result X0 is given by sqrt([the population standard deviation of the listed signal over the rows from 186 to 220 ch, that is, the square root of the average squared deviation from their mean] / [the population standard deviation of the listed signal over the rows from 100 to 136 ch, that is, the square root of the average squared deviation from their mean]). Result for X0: 1.26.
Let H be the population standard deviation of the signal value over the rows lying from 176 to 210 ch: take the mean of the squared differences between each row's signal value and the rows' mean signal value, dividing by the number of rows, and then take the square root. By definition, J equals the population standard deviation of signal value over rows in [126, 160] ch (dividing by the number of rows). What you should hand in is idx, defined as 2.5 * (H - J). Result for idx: -0.02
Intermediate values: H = 0.0382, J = 0.046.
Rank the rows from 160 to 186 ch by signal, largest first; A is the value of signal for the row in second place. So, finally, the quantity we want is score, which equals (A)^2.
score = 10.7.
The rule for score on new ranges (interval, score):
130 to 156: 10.8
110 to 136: 11.3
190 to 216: 10.8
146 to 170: 10.7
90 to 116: 11.2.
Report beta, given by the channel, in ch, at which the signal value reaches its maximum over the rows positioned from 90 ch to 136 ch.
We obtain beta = 123.0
